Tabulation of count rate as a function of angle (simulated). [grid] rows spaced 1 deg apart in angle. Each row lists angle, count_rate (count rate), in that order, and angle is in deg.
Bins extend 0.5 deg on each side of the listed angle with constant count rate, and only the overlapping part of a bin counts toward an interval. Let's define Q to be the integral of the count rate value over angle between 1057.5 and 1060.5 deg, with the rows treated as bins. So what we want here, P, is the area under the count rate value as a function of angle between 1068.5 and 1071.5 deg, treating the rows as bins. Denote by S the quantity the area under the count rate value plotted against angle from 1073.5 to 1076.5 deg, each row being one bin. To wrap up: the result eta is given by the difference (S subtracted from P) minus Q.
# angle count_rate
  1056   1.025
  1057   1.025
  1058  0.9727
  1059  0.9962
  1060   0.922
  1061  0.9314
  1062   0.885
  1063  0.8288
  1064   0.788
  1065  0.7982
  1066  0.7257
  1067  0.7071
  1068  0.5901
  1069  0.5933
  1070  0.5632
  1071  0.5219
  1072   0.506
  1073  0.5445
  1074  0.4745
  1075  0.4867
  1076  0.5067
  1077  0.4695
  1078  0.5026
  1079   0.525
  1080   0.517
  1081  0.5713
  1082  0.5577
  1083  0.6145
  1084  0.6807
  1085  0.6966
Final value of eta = -2.7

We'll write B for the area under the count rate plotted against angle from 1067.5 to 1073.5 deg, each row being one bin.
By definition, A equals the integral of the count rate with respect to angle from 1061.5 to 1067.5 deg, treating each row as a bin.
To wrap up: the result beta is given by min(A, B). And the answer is 3.3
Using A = 4.7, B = 3.3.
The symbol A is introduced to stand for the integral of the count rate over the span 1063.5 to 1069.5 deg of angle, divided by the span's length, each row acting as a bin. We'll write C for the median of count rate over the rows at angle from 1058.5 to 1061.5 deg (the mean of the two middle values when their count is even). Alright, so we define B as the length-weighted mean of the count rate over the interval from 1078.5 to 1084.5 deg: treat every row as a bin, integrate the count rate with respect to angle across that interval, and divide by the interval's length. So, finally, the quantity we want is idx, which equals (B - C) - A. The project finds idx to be -1.05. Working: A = 0.70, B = 0.58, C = 0.93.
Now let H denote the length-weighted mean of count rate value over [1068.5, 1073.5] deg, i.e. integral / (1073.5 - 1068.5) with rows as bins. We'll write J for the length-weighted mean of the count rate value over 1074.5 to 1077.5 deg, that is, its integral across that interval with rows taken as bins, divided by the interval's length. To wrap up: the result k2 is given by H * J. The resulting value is 0.27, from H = 0.546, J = 0.5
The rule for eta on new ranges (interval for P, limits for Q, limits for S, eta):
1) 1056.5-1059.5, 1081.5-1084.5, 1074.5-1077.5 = -0.3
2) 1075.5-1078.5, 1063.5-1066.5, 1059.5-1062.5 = -3.6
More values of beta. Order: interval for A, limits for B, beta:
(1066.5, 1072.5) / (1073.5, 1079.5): 3.0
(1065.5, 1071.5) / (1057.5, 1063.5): 3.7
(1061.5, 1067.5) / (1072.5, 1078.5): 3.0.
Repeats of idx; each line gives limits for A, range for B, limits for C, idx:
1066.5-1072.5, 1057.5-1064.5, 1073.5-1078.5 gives -0.16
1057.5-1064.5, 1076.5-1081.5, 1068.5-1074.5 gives -0.92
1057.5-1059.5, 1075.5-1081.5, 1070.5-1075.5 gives -0.98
